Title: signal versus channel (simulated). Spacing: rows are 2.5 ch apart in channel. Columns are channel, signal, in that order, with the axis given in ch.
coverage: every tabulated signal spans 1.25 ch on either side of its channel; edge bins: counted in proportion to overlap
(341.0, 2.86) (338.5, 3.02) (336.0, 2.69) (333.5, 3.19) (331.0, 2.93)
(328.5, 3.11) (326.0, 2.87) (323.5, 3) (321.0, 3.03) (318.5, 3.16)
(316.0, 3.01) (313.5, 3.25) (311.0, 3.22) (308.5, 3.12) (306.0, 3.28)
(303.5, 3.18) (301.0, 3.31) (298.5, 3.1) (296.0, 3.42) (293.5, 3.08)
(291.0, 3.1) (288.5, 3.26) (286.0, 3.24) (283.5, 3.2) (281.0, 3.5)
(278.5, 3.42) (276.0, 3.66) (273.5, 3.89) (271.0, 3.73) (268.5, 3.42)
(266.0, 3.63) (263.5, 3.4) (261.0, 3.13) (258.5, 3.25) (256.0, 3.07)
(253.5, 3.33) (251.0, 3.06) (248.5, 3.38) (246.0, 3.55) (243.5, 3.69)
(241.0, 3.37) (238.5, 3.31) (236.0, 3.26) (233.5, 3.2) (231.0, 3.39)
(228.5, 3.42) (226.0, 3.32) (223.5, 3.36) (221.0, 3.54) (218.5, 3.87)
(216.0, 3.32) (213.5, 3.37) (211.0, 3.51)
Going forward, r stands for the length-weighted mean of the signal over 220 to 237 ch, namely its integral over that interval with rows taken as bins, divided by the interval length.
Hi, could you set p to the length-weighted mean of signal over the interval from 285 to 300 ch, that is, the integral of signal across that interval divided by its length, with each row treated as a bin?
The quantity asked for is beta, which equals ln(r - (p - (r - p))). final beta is -1.2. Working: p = 3.2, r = 3.35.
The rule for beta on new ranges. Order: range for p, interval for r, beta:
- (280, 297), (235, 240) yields -2.5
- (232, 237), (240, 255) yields -1.2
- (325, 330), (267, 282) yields 0.2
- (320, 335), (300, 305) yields -0.8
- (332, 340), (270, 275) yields 0.5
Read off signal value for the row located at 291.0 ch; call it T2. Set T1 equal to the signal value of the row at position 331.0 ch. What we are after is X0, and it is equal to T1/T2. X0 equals 0.95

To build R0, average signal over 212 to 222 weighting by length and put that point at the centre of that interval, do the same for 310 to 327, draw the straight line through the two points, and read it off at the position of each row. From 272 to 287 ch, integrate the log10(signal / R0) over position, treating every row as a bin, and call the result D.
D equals 0.46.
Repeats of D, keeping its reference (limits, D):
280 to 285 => 0.06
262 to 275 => 0.50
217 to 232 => -0.03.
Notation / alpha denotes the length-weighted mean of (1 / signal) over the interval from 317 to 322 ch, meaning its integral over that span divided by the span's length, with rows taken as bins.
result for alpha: 0.323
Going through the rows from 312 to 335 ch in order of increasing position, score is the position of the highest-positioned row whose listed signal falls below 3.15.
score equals 331.0 ch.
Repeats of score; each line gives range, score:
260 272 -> 261.0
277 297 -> 293.5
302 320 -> 316.0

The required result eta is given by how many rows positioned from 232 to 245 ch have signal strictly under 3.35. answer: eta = 3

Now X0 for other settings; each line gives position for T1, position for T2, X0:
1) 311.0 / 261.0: 1.03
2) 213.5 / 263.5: 0.99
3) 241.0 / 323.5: 1.12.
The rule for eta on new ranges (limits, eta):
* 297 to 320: 9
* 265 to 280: 0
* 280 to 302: 7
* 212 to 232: 2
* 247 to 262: 5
